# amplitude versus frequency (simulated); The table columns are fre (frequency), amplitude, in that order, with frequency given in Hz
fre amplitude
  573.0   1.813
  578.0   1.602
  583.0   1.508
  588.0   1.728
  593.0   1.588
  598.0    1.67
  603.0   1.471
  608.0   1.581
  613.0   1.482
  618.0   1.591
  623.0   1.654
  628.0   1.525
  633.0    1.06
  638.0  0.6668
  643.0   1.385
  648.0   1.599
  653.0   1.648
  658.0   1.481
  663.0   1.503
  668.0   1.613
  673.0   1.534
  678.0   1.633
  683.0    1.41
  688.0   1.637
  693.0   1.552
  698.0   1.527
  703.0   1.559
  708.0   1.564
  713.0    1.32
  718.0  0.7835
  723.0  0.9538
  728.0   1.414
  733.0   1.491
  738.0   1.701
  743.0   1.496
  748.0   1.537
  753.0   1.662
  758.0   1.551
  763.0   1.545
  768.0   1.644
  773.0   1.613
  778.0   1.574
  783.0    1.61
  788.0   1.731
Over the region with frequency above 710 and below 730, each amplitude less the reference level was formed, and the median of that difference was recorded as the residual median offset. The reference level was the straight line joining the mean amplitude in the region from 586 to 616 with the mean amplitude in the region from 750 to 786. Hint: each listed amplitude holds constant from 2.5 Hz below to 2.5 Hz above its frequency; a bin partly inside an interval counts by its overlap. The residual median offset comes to -0.46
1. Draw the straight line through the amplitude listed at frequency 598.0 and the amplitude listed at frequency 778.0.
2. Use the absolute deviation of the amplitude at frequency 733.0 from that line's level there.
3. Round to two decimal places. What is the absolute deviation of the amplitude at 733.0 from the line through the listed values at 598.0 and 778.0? 0.11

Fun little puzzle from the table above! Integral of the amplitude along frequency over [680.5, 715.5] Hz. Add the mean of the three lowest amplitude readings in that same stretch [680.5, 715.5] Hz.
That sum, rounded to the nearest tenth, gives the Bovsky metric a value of 54.3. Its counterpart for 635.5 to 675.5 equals 58.3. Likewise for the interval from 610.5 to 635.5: 37.9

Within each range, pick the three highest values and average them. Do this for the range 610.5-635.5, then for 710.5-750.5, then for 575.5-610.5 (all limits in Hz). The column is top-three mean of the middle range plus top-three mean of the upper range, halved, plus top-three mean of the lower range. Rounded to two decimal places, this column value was 3.25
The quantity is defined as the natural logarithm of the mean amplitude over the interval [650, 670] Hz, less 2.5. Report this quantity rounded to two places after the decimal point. -2.05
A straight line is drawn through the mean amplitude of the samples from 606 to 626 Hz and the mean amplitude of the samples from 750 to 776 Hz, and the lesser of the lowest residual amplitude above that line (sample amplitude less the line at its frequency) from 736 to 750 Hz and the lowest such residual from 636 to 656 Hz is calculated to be -0.91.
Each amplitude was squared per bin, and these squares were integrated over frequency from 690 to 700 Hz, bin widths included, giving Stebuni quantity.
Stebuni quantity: 24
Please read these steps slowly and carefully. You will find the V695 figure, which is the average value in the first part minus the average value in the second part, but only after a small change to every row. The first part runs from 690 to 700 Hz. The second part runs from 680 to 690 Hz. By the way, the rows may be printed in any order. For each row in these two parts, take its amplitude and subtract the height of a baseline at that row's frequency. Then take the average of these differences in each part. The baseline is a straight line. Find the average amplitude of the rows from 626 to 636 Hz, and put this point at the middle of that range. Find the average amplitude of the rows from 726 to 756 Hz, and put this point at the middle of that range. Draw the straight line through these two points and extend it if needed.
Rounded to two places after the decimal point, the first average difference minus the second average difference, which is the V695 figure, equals -0.01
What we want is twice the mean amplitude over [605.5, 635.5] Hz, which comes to 2.96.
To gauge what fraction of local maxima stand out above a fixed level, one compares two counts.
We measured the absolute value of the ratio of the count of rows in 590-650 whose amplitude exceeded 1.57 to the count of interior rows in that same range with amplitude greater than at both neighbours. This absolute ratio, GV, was 2.00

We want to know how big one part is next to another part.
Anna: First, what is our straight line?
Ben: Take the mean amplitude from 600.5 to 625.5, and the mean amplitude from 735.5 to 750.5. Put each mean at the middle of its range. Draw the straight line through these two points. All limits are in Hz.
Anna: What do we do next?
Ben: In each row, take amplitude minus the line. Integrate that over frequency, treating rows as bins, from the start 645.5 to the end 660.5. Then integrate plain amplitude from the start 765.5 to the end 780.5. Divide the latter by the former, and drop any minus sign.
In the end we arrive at 120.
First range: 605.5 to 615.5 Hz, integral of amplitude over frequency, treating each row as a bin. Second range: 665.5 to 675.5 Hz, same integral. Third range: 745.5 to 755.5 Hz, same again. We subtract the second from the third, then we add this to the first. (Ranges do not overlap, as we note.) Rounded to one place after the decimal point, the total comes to 15.6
